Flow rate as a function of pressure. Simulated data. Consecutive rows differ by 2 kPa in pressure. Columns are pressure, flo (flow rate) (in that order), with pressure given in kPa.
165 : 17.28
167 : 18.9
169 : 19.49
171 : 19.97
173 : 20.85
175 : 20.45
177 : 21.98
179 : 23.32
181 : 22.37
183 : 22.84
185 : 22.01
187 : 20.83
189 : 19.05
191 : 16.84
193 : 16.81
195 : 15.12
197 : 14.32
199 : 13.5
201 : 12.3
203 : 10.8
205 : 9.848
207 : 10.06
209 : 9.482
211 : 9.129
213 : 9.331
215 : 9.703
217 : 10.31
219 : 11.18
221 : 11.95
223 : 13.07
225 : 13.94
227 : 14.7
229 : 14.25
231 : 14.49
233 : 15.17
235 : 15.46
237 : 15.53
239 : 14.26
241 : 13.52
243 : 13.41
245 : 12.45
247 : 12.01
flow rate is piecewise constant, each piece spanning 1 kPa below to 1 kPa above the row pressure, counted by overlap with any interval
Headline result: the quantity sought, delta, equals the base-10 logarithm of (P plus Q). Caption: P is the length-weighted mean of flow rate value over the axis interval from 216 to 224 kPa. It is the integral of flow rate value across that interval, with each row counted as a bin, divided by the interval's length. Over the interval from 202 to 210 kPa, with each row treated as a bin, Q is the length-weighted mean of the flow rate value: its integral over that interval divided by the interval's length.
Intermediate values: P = 12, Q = 10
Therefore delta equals 1.34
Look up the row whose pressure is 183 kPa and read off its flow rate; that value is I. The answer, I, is 22.84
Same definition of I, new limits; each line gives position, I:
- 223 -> 13.07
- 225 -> 13.94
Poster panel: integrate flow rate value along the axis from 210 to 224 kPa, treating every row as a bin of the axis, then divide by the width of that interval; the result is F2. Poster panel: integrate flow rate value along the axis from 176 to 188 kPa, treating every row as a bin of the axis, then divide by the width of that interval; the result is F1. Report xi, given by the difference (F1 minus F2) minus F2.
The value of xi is 0.9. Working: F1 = 22.2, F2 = 10.7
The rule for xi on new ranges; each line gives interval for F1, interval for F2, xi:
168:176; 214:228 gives -4.1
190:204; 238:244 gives -13.2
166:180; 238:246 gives -6.1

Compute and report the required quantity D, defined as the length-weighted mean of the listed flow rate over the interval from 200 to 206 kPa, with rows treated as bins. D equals 11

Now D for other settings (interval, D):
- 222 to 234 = 14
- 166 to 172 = 19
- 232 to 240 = 15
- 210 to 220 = 10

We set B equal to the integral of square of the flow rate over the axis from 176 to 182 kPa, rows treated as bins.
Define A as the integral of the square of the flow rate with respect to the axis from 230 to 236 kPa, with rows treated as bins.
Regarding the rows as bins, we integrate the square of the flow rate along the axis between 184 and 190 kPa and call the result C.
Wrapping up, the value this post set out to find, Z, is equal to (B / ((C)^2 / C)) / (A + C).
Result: 0.0003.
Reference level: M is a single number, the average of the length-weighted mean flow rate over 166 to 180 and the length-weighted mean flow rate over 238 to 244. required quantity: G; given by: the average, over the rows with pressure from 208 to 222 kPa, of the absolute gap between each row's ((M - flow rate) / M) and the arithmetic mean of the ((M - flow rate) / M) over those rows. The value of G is 0.049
